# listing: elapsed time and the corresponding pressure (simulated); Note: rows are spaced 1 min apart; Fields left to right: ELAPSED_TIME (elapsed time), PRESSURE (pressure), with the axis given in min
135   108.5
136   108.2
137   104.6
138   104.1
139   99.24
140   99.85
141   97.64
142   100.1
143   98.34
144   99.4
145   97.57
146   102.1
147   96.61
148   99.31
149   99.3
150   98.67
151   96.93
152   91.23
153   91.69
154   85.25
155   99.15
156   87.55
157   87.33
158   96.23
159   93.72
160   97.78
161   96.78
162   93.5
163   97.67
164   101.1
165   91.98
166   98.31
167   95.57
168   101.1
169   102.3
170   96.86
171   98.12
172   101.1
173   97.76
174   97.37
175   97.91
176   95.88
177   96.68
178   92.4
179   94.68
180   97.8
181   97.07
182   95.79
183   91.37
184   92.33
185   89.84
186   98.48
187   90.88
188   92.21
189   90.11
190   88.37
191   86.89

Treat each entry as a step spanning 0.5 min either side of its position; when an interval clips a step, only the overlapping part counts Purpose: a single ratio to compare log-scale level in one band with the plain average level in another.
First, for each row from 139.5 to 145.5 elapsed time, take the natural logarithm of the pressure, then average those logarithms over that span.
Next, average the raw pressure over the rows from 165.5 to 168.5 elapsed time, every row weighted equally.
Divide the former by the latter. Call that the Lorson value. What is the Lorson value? 0.0467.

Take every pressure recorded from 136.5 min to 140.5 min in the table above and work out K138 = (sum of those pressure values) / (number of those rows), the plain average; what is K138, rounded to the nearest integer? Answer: 102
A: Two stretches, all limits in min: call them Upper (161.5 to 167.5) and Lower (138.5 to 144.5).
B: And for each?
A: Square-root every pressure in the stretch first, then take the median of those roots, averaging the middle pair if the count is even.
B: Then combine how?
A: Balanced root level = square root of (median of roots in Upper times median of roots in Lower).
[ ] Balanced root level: 9.897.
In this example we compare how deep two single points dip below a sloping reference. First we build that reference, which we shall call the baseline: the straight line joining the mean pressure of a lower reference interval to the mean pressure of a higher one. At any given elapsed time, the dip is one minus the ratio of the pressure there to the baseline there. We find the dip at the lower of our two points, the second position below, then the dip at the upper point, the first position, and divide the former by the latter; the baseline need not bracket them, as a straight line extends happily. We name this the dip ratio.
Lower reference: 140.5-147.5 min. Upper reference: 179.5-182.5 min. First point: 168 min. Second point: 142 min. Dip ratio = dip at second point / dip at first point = 0.3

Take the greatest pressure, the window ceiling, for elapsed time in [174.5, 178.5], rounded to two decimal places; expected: 97.91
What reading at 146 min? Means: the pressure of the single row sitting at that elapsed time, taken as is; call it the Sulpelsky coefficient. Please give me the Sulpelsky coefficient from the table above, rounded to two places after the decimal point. 102.10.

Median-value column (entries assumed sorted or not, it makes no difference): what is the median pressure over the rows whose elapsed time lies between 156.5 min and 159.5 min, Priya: 93.7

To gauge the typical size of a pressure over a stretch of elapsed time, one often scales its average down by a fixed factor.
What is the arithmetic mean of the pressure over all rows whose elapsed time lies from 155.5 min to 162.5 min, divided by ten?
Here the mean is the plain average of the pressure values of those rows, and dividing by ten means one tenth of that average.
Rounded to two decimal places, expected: 9.33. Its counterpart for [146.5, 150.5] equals 9.85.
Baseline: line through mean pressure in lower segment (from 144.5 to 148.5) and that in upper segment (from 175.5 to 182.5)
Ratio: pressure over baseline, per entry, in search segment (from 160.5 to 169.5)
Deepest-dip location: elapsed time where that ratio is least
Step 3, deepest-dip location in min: 165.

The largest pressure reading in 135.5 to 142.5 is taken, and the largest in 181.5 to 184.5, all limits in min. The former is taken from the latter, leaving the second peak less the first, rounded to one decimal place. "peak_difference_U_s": -12.4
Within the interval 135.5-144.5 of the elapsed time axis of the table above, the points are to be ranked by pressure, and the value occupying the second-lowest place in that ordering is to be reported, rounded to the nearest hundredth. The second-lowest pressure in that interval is 98.34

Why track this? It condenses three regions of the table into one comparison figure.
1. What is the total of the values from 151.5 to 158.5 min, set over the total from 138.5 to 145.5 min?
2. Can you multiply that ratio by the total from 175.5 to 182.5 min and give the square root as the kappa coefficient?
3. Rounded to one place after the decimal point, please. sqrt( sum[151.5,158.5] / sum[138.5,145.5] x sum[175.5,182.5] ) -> 24.9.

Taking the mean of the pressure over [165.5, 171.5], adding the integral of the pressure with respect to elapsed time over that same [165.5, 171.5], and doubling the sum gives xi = 1382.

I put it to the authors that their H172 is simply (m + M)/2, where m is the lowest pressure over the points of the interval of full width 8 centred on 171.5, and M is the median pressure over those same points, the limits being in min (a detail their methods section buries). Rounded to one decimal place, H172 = 97.4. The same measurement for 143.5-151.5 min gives 97.8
